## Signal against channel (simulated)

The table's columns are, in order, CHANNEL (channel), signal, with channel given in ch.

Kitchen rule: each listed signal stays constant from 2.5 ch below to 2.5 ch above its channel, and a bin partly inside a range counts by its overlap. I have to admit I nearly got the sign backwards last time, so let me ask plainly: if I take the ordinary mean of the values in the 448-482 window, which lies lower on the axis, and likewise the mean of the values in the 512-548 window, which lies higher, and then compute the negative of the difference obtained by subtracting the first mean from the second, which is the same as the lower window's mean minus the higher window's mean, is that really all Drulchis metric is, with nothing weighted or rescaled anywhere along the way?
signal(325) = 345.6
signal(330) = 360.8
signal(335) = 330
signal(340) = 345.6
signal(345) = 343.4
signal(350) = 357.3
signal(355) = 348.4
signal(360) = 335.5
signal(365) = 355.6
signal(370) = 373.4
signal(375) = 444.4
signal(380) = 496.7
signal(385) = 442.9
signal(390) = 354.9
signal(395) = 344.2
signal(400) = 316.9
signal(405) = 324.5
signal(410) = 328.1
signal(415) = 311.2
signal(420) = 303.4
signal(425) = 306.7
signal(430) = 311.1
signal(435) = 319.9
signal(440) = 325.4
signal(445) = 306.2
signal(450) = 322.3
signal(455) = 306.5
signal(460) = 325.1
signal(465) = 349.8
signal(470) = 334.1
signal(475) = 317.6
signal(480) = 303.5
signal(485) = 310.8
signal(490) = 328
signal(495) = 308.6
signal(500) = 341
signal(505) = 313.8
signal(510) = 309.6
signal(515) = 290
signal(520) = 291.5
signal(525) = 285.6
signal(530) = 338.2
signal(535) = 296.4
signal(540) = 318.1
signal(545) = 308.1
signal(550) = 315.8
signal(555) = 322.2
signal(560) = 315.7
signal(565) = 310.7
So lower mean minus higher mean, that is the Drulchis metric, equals 19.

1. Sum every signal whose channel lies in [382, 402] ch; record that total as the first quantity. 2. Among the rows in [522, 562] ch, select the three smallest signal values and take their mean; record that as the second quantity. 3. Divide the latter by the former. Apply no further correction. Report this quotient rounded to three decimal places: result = 0.203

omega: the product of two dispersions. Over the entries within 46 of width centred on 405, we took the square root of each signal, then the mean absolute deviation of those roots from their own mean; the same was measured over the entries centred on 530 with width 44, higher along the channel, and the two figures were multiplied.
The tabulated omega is 0.29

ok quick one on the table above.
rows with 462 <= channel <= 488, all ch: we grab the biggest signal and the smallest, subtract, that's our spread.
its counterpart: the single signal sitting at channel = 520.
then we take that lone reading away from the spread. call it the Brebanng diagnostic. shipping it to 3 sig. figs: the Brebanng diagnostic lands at -245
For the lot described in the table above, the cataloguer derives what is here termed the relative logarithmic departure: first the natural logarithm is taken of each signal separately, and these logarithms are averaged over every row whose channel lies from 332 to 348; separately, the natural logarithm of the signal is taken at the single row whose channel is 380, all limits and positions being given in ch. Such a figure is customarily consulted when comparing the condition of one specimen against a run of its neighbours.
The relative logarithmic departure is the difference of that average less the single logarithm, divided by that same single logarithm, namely -0.061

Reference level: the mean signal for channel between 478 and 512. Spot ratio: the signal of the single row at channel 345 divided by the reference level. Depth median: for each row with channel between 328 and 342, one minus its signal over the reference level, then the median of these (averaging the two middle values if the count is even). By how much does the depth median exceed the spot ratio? -1.18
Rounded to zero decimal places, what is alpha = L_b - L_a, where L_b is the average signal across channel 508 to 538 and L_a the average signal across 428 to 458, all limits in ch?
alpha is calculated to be -13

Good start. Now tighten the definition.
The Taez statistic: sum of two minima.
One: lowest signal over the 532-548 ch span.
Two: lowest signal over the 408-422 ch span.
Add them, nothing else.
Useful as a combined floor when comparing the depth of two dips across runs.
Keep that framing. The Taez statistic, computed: 600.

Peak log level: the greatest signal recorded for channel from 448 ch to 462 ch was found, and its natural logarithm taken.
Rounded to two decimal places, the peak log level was 5.78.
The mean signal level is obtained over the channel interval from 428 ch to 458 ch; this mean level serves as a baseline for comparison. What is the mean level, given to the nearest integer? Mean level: 315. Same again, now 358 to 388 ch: 408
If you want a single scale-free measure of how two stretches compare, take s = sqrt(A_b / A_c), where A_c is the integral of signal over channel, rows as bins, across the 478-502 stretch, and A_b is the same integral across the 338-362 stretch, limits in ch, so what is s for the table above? 1.04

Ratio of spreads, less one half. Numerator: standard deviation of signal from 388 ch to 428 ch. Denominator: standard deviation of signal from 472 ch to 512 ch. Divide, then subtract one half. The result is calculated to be 1.0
